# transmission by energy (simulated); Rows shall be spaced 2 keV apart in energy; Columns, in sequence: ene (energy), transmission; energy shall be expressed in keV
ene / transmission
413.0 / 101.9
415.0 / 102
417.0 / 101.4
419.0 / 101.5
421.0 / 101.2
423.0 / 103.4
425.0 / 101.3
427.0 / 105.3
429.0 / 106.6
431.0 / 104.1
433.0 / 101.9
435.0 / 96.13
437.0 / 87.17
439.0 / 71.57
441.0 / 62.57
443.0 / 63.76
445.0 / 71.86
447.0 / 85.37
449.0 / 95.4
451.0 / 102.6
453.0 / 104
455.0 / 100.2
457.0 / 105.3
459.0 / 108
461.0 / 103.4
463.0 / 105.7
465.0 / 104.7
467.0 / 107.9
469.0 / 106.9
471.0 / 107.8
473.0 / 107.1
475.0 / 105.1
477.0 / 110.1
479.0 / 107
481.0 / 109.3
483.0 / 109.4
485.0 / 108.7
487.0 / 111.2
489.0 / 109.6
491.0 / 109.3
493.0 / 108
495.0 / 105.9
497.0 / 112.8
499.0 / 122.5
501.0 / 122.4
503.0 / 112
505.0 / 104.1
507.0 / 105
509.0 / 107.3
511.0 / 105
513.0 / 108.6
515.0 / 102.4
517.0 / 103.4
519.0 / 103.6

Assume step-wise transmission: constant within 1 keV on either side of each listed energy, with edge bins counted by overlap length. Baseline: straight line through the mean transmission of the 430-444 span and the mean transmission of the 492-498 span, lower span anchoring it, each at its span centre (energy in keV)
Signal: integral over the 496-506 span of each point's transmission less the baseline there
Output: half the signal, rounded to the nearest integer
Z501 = 16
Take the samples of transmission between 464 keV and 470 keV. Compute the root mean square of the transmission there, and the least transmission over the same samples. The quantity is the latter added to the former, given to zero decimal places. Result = 211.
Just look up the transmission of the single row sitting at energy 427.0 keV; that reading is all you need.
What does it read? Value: 105.3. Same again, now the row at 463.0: 105.7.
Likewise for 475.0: 105.1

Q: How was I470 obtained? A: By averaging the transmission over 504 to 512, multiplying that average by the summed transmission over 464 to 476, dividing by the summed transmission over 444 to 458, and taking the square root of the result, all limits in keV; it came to 10.1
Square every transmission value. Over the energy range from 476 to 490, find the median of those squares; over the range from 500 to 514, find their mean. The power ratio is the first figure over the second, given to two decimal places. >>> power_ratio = 1.00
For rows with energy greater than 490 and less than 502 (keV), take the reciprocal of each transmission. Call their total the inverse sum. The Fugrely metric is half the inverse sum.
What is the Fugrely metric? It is 0.0265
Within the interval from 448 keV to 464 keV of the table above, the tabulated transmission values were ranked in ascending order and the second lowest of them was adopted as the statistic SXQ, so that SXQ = 100.2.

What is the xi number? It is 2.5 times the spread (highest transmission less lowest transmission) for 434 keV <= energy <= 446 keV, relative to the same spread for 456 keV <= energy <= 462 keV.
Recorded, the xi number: 18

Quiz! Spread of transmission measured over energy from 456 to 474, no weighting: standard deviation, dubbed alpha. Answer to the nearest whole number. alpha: 2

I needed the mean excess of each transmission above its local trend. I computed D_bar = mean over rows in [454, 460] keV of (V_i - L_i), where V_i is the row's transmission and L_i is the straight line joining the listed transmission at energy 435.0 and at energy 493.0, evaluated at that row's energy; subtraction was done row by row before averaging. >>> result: 3.87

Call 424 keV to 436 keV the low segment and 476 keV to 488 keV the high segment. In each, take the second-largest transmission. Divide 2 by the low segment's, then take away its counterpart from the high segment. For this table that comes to -110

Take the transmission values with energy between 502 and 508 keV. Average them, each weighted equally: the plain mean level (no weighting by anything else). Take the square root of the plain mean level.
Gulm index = 10.3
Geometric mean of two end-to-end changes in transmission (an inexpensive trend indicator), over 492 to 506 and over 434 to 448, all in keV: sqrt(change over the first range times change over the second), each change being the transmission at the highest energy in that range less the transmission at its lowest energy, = 6.5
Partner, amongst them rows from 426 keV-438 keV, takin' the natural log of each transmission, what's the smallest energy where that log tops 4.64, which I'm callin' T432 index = 427.0 keV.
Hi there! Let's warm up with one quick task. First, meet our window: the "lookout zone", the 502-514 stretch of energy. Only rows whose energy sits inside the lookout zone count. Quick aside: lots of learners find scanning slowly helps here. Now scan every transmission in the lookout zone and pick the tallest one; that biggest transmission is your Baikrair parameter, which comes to 112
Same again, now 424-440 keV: 106.6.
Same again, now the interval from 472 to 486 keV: 110.1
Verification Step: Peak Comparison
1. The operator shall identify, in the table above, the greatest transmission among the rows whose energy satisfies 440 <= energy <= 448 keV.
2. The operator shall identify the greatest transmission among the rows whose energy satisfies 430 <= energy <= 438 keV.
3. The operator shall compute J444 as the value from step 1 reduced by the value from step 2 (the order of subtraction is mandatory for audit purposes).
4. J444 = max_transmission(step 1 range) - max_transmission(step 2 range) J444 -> -19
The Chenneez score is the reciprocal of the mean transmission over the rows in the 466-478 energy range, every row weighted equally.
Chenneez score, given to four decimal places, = 0.0093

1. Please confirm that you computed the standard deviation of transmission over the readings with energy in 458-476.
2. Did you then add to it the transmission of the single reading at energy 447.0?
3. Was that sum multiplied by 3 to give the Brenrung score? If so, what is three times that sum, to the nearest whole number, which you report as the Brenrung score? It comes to 261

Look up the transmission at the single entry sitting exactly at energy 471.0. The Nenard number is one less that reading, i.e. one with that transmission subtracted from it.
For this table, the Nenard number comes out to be -106.8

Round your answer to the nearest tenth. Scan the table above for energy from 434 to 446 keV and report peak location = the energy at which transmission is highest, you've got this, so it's 435.0 keV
